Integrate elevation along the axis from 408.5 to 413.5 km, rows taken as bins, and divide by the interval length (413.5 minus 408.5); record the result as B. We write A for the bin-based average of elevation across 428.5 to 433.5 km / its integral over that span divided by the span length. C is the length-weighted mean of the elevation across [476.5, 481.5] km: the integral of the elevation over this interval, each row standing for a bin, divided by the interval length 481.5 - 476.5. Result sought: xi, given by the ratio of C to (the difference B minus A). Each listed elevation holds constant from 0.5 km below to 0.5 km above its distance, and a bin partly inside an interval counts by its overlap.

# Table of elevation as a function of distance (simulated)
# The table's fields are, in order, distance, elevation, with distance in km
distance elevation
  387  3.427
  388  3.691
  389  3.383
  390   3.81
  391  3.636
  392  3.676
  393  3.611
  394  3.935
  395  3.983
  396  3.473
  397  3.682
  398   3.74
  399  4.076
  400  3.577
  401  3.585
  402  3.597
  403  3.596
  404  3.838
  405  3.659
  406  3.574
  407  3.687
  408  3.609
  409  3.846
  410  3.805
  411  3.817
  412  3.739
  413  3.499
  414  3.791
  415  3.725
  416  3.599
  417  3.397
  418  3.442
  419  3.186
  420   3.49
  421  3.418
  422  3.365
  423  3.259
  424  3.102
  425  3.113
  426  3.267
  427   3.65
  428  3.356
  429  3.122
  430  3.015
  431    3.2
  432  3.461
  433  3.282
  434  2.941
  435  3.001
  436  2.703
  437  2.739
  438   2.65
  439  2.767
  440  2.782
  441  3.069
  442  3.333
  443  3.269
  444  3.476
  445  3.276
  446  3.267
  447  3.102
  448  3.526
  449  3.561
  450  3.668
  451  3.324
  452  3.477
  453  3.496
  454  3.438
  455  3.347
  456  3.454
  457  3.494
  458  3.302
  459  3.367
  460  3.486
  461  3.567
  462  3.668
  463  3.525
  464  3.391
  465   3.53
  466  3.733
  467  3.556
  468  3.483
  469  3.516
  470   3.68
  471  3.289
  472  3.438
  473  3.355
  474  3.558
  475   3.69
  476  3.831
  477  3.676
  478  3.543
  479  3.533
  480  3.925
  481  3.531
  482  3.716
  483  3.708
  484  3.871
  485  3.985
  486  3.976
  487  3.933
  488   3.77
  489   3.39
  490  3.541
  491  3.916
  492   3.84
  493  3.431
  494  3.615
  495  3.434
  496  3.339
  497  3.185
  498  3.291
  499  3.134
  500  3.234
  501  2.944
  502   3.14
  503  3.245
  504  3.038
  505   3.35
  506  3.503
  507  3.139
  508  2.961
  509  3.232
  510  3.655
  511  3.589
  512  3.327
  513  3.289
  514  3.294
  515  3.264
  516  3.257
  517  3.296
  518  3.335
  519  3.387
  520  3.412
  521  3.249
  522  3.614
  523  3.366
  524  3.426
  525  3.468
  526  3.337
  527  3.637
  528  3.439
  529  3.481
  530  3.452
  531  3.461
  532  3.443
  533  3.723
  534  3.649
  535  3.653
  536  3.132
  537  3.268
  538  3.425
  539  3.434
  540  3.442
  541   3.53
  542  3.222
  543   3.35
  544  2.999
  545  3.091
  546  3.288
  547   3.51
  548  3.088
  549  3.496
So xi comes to 7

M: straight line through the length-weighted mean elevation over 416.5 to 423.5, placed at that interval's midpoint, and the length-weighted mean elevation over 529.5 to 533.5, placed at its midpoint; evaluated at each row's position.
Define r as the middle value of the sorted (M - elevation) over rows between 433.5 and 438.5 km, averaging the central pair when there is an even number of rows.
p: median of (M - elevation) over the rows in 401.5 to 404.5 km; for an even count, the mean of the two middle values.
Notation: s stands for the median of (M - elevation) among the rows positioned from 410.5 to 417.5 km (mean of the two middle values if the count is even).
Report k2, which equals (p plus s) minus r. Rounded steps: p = -0.26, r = 0.65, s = -0.37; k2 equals -1.3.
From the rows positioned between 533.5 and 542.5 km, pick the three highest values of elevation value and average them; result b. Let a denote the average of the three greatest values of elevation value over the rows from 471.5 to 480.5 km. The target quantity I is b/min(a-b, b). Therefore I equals 18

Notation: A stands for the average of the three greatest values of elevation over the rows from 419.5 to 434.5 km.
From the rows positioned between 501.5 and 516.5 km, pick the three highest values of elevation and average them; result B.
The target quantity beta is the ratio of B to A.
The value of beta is 1.01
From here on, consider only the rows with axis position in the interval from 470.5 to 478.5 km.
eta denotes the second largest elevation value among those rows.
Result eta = 3.69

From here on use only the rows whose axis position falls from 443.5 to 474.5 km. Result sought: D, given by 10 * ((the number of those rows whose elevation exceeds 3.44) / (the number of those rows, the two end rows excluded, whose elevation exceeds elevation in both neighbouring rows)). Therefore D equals 27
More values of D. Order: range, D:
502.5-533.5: 12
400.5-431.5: 21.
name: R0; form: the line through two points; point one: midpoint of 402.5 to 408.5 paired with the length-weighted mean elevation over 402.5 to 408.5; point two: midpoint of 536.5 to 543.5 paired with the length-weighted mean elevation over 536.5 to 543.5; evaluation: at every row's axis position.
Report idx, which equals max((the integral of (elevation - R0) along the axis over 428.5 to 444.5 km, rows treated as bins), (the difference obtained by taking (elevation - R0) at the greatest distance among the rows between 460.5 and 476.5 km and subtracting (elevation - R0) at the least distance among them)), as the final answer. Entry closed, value 0.3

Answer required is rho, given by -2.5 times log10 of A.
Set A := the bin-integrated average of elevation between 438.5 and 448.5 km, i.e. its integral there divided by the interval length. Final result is -1.26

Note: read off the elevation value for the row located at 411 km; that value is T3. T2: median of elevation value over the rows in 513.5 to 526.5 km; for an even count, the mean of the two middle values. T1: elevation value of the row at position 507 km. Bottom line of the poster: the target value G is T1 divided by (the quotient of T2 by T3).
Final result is 3.59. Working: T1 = 3.139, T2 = 3.3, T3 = 3.817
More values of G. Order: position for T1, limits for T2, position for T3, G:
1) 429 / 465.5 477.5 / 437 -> 2.40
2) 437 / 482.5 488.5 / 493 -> 2.41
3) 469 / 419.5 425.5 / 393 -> 3.83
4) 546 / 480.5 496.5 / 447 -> 2.75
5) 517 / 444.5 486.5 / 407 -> 3.44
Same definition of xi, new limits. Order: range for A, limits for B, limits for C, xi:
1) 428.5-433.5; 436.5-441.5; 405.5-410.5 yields -9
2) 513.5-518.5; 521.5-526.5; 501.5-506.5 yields 21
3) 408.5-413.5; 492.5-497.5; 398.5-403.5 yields -11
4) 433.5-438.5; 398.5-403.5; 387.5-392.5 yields 4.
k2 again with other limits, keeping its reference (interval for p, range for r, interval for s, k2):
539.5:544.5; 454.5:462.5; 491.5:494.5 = 0.1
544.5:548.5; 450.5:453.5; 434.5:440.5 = 1.1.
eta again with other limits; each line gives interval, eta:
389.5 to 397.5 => 3.935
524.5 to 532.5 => 3.481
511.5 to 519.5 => 3.335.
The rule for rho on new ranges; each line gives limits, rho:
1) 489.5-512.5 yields -1.31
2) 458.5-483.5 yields -1.38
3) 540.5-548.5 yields -1.28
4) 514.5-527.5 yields -1.32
